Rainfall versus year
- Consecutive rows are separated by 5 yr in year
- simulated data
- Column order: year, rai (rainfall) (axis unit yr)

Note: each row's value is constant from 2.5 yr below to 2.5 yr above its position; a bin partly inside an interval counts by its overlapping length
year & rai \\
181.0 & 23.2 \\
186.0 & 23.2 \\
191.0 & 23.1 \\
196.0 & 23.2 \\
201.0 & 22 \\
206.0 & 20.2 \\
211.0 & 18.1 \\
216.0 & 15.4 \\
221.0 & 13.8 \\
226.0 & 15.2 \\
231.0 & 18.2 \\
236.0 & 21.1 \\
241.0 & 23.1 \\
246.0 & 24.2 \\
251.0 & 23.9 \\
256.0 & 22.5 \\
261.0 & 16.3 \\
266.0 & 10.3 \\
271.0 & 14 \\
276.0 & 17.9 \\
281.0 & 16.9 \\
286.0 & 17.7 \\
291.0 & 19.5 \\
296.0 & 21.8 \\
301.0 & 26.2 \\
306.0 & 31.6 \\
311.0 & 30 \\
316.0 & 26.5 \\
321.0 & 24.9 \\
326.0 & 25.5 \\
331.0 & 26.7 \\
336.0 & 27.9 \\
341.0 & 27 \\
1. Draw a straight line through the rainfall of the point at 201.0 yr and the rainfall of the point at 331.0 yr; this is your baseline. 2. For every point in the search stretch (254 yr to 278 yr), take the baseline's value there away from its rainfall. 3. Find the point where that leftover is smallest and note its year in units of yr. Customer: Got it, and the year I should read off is 266.0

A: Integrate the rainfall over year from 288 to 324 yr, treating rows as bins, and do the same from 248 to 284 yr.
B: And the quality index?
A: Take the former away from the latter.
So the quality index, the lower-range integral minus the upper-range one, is -294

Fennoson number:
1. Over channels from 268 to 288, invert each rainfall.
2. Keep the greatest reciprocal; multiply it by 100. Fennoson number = 7.1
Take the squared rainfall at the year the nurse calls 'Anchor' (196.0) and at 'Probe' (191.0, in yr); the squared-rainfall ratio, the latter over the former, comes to 1.0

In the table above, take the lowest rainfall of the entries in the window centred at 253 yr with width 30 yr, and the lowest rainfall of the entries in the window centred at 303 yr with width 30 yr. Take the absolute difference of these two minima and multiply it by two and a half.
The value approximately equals 23.0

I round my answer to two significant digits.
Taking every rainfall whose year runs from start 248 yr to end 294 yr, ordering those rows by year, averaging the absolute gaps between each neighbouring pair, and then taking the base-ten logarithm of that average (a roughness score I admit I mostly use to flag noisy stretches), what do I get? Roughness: 0.49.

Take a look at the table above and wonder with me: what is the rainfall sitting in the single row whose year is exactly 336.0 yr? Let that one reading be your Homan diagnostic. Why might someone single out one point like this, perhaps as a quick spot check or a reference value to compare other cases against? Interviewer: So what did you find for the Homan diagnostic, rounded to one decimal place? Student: 27.9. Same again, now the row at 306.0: 31.6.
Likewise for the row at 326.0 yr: 25.5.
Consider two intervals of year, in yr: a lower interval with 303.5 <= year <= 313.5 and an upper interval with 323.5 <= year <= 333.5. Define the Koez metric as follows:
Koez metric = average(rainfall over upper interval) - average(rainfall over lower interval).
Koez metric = -5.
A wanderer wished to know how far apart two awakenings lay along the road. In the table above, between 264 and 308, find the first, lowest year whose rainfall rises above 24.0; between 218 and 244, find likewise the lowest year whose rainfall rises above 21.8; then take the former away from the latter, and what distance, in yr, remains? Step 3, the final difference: -60 yr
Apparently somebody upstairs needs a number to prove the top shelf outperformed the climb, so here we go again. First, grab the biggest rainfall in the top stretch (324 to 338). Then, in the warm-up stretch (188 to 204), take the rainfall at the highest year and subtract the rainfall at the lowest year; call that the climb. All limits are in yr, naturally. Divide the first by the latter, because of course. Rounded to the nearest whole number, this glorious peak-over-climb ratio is -25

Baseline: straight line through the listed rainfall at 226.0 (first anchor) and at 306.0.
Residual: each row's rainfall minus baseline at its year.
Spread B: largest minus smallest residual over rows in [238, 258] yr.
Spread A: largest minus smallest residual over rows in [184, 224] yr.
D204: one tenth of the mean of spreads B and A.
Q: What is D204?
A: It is 1.02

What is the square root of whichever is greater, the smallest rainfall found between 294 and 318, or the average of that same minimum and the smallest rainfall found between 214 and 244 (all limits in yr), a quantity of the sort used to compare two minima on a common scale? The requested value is 4.67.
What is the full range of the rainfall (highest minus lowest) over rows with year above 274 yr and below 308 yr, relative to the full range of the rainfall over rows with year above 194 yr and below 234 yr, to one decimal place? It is 1.6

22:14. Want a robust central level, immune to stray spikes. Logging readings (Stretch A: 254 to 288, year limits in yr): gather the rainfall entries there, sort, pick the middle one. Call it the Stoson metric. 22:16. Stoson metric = 17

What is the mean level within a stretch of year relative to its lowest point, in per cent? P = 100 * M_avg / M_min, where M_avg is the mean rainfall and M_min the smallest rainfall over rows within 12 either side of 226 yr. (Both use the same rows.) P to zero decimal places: 121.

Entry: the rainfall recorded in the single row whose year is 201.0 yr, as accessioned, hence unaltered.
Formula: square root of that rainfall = 4.69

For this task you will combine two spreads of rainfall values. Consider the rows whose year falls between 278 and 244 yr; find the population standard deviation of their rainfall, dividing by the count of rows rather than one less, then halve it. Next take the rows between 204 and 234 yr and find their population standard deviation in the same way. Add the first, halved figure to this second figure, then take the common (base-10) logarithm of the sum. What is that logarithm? 0.67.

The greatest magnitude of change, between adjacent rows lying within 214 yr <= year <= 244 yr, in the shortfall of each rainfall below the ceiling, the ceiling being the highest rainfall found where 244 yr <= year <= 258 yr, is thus 3.0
